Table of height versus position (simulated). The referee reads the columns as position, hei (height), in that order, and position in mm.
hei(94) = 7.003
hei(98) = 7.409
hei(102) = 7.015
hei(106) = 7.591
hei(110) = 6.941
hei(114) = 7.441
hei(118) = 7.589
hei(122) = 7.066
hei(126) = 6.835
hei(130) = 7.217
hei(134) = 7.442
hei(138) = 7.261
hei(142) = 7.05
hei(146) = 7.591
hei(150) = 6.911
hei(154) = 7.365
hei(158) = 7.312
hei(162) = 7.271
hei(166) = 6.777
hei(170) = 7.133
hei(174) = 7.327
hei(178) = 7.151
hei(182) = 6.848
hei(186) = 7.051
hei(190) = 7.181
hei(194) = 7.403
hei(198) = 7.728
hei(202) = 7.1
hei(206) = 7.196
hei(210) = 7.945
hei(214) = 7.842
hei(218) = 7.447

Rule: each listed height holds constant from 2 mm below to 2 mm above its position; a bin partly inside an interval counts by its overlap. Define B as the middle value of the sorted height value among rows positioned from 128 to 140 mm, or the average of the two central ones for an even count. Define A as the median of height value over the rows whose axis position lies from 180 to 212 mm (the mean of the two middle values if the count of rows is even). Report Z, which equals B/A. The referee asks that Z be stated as 1.01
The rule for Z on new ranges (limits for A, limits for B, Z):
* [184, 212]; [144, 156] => 1.02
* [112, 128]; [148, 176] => 1.00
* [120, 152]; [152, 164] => 1.02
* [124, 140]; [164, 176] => 0.99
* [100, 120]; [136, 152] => 0.96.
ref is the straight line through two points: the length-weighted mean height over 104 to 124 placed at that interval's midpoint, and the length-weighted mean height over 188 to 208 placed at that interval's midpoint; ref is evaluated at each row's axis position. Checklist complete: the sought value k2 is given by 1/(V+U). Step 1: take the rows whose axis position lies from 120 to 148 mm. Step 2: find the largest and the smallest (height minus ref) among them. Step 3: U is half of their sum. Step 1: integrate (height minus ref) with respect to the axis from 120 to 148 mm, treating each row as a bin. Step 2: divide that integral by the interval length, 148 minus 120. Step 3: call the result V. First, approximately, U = -0.112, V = -0.12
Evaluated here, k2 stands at -4.4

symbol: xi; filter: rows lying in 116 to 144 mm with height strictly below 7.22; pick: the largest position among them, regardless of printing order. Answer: 142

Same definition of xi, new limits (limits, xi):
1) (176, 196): 190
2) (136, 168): 166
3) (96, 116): 110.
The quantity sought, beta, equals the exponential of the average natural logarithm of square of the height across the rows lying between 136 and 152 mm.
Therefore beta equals 51.8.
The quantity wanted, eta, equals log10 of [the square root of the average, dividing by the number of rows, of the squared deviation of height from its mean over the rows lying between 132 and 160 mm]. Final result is -0.67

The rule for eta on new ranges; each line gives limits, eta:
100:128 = -0.53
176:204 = -0.58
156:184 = -0.69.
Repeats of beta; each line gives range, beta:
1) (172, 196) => 51.2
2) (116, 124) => 53.6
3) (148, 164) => 52.0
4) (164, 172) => 48.3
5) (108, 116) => 51.6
